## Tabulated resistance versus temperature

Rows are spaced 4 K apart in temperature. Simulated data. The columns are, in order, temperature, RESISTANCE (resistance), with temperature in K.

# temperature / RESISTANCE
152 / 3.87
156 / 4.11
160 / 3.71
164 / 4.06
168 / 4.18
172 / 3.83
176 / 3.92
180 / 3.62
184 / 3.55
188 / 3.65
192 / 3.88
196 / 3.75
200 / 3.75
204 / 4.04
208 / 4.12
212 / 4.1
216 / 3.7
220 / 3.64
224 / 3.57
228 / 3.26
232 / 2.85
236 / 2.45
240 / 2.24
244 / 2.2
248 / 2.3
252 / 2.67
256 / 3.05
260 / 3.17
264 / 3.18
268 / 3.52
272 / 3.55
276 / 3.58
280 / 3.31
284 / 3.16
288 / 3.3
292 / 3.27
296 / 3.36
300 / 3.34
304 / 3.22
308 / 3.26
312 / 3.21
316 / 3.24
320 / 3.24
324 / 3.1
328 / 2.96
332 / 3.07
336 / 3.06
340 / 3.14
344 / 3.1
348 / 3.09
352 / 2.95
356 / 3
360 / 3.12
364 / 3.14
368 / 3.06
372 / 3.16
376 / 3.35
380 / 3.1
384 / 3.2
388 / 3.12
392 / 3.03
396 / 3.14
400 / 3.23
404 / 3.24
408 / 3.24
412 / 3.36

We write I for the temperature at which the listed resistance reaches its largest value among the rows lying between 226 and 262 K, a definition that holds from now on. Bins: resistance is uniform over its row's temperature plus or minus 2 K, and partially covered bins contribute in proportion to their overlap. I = 228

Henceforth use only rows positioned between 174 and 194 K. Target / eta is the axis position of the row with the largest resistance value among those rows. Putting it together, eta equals 176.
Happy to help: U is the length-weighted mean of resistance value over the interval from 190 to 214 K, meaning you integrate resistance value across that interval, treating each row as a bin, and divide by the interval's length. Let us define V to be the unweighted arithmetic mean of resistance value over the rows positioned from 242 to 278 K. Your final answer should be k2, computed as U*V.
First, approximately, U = 3.94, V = 3.02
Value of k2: 11.9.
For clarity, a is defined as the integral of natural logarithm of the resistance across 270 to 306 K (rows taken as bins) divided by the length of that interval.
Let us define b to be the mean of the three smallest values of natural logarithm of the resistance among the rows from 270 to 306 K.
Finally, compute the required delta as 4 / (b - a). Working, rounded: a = 1.21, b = 1.17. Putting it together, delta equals -105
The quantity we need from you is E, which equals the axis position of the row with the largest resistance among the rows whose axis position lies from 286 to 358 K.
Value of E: 296 K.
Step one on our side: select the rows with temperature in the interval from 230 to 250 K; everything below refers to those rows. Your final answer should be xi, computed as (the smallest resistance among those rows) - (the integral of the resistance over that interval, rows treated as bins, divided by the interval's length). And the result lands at -0.21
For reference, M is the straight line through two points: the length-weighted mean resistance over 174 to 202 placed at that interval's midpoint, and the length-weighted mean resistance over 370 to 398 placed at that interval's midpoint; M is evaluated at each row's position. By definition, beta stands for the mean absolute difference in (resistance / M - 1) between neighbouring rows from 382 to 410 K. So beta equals 0.022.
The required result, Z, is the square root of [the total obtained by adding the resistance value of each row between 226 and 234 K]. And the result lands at 2.47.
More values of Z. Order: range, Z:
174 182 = 2.75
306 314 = 2.54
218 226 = 2.69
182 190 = 2.68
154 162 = 2.80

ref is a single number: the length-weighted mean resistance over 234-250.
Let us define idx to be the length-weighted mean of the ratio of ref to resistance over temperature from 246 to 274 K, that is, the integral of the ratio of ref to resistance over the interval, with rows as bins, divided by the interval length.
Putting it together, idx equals 0.766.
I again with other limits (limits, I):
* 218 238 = 220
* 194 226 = 208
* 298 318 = 300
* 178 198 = 192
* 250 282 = 276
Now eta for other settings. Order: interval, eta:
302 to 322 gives 308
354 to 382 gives 376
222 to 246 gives 224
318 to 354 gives 320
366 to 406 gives 376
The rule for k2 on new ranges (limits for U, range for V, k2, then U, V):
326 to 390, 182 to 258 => 10.2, 3.10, 3.30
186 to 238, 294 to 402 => 11.3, 3.60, 3.15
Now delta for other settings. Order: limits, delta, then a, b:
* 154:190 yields -63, 1.35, 1.28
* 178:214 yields -68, 1.34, 1.28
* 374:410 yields -127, 1.16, 1.13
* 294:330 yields -102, 1.17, 1.13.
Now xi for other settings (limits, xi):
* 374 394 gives -0.13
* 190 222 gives -0.23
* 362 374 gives -0.06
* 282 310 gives -0.11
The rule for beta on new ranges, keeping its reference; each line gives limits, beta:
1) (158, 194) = 0.054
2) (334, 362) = 0.023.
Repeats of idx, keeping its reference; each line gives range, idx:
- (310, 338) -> 0.736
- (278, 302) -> 0.699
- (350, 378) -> 0.739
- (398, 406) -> 0.710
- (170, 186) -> 0.617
